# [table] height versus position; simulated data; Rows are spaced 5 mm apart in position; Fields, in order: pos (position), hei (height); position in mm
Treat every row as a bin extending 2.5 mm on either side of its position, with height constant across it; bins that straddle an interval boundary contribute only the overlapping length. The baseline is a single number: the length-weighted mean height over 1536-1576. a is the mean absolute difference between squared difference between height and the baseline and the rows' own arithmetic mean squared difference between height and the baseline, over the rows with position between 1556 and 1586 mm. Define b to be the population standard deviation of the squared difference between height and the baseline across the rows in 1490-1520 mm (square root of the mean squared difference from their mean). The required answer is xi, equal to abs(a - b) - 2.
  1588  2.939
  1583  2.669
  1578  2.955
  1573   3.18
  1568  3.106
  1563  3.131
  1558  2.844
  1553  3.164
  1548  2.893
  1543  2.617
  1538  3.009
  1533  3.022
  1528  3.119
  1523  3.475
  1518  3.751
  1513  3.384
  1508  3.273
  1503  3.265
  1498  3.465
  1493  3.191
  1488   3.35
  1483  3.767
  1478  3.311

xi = -1.84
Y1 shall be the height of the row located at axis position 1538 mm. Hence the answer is 3.009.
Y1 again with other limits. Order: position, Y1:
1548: 2.893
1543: 2.617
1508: 3.273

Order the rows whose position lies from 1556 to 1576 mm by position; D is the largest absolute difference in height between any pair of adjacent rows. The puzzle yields 0.29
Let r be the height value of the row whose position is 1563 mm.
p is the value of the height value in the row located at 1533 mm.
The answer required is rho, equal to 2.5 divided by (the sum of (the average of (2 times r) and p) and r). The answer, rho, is 0.322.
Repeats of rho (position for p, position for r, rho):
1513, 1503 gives 0.304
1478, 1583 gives 0.357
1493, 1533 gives 0.327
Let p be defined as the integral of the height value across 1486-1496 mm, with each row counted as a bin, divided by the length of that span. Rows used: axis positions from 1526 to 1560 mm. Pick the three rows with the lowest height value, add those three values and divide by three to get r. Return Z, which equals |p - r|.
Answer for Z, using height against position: 0.49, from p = 3.3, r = 2.78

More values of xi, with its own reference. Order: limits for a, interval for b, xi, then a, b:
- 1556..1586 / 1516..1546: -1.82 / 0.025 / 0.204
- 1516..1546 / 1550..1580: -1.85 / 0.162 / 0.011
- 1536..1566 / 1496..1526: -1.87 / 0.035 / 0.169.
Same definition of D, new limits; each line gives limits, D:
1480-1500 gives 0.42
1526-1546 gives 0.39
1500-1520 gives 0.37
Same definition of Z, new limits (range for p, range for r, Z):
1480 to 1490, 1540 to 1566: 0.77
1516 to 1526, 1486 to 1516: 0.34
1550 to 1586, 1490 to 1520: 0.24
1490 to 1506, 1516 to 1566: 0.52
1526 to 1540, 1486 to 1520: 0.19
